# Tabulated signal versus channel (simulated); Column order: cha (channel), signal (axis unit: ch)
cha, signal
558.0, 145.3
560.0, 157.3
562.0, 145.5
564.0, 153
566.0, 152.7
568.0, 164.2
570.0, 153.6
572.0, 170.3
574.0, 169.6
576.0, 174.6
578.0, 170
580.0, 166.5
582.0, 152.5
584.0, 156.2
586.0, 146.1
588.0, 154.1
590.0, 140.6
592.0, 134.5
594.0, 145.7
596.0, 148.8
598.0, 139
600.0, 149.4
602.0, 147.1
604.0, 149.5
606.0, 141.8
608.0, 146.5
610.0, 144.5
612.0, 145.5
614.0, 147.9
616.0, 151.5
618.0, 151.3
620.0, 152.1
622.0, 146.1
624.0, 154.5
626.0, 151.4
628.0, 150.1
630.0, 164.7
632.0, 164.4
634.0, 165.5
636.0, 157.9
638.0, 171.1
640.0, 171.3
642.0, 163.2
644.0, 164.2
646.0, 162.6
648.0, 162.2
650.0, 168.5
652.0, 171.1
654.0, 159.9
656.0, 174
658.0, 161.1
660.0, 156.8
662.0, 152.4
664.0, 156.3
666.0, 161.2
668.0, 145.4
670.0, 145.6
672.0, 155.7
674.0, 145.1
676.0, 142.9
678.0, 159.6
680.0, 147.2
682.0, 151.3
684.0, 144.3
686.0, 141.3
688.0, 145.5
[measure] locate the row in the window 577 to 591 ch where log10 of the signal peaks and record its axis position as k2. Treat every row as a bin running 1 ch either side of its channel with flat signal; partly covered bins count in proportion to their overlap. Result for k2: 578.0 ch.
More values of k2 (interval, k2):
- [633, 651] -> 640.0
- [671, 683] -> 678.0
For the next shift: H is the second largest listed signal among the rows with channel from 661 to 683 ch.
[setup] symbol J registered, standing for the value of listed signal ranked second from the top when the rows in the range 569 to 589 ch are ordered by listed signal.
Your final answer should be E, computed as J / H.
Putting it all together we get 1.07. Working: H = 159.6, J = 170.3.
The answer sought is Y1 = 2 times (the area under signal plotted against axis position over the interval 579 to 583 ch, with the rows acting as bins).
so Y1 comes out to 1276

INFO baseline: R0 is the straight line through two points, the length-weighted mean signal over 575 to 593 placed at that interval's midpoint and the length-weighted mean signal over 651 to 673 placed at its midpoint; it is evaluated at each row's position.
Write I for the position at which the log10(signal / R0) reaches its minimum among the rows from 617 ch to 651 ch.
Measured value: 622.0 ch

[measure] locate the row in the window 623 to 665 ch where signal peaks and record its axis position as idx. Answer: 656.0 ch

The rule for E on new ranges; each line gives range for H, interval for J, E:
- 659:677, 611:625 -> 0.97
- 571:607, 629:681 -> 1.01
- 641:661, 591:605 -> 0.87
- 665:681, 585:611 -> 0.94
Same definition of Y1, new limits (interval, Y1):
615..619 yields 1211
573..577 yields 1377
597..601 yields 1154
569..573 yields 1296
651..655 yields 1324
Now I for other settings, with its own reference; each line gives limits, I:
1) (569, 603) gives 592.0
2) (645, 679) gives 676.0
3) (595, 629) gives 598.0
